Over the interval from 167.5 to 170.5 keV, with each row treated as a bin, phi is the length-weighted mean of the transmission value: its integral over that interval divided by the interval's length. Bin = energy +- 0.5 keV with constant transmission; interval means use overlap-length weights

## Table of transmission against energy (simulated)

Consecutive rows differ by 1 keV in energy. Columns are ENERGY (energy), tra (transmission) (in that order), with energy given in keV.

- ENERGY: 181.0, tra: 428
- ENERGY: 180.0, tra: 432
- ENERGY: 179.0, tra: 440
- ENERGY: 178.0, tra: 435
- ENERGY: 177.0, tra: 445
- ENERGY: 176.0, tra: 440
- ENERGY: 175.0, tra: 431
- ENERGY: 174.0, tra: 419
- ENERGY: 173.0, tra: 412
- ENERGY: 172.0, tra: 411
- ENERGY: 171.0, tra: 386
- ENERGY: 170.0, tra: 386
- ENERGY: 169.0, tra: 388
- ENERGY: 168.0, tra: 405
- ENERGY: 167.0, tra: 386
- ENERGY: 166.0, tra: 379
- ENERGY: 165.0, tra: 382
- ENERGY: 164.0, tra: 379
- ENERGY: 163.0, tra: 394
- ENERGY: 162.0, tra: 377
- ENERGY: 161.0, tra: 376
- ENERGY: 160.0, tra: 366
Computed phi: 393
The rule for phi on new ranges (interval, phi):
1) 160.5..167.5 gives 382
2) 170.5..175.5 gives 412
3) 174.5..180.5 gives 437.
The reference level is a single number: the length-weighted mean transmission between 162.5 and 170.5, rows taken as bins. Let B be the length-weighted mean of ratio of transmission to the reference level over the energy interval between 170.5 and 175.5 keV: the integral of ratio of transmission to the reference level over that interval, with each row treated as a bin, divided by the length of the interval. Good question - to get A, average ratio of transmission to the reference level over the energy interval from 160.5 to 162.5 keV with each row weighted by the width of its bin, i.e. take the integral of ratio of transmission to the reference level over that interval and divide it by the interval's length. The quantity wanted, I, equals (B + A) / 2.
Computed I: 1.02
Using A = 0.97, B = 1.06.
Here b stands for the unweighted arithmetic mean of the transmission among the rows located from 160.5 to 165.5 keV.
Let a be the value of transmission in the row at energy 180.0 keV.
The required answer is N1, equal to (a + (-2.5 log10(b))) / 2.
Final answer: 213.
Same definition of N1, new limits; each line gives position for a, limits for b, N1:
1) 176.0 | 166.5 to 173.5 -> 217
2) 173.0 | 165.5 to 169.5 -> 203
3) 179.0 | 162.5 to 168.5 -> 217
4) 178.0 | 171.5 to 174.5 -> 214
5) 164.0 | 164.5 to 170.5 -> 186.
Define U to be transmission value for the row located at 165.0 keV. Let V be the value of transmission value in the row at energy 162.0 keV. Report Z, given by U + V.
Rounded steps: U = 382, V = 377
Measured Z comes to 759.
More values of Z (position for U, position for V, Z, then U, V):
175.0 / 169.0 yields 819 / 431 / 388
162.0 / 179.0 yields 817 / 377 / 440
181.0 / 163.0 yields 822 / 428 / 394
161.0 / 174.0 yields 795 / 376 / 419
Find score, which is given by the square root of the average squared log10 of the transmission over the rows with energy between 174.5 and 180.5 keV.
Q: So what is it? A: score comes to 2.64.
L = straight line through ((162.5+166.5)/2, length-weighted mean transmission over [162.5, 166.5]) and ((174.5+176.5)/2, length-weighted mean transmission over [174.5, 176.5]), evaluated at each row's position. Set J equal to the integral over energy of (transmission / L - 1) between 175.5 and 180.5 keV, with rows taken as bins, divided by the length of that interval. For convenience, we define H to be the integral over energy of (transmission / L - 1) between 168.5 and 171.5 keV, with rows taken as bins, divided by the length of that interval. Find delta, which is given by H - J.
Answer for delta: -0.04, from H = -0.056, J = -0.020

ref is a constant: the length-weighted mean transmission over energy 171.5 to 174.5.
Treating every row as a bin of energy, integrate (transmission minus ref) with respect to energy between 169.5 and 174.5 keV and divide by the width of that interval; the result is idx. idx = -11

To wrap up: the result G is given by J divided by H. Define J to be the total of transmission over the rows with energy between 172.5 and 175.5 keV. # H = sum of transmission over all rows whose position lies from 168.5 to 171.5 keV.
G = 1.09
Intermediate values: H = 1160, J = 1262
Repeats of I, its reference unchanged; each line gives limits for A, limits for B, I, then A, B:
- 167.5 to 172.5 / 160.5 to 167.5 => 1.00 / 1.02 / 0.99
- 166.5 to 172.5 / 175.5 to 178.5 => 1.08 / 1.02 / 1.14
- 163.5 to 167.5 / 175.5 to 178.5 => 1.06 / 0.98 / 1.14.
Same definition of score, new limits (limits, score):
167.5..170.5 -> 2.59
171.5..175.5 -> 2.62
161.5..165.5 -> 2.58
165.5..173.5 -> 2.60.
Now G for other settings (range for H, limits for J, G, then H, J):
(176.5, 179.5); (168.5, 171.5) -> 0.88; 1320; 1160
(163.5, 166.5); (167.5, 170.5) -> 1.03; 1140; 1179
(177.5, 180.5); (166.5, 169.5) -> 0.90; 1307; 1179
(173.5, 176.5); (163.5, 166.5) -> 0.88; 1290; 1140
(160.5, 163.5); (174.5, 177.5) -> 1.15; 1147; 1316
